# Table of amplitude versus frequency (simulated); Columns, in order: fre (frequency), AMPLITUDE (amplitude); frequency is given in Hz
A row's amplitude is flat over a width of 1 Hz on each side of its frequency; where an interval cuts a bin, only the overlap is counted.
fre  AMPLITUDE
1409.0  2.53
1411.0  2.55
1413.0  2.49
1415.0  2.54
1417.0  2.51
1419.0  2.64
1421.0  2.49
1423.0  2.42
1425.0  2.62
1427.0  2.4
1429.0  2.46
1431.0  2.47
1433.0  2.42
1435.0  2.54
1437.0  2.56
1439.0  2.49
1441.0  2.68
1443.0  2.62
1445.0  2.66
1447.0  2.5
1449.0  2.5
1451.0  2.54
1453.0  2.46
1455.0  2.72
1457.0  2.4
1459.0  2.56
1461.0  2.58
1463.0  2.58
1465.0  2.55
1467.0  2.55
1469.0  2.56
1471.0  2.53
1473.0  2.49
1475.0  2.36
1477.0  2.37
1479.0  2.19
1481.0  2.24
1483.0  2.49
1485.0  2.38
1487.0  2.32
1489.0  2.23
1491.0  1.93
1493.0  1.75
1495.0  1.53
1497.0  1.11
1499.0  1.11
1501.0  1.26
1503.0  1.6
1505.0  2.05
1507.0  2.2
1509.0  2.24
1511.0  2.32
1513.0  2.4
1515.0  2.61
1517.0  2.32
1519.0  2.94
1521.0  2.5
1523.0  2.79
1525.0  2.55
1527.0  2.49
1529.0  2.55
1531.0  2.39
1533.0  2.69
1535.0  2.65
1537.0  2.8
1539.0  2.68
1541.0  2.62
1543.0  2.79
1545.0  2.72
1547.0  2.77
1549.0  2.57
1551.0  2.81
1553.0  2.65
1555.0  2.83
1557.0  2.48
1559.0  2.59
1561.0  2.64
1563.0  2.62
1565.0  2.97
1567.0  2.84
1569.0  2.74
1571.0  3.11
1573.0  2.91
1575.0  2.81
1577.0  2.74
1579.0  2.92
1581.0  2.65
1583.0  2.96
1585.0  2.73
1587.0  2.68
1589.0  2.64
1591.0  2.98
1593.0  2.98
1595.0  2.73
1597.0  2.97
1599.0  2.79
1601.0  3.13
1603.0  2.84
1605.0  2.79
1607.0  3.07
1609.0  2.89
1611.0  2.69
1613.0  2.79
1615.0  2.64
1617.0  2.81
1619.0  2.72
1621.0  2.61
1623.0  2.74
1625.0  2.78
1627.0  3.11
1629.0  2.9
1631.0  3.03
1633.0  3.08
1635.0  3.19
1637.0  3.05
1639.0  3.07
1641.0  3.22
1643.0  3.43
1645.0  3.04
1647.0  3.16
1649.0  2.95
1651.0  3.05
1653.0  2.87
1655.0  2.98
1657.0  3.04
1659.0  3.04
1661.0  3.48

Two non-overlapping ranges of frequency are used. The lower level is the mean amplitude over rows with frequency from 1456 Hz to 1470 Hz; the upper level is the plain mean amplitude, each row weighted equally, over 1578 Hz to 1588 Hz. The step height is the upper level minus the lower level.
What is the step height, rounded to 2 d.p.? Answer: 0.25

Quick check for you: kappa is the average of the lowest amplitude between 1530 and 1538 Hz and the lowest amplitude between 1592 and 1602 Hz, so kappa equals 2.56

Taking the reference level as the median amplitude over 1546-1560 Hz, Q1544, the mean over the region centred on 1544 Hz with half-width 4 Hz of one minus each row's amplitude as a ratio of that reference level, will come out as -0.03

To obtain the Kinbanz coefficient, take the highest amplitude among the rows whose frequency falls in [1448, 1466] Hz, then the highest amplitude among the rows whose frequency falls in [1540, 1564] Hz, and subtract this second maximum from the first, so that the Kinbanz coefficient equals -0.11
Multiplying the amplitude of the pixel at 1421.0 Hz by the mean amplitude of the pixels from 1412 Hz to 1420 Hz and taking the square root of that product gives 2.52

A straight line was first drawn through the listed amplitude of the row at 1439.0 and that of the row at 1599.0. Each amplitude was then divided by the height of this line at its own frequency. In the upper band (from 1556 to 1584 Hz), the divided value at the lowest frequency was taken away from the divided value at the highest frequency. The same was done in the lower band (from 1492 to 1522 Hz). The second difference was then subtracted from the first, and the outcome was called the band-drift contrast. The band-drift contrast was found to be -0.1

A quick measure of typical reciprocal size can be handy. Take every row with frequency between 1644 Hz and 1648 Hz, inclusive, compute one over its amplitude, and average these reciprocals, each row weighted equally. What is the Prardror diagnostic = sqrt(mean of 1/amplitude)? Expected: 0.57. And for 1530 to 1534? 0.63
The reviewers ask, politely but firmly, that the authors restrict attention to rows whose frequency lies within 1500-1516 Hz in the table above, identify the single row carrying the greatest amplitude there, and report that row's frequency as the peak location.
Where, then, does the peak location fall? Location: 1515.0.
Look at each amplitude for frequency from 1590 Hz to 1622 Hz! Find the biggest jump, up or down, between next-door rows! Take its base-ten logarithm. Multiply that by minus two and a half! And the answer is 1.17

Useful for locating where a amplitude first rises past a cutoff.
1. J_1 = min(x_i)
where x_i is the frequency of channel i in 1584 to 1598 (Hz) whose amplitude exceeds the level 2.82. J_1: 1591.0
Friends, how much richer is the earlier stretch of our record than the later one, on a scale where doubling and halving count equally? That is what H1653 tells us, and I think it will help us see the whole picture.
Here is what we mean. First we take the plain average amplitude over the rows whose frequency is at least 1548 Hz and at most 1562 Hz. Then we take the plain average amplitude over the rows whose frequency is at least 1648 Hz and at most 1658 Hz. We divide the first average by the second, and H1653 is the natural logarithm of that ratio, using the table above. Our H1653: -0.12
